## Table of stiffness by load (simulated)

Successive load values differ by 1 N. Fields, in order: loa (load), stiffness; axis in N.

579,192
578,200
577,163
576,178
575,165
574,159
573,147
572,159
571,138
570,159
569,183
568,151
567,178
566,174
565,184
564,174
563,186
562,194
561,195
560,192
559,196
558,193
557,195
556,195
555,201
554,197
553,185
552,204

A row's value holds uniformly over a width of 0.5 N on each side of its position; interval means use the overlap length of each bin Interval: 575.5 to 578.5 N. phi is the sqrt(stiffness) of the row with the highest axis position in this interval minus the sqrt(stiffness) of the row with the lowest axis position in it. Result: 0.8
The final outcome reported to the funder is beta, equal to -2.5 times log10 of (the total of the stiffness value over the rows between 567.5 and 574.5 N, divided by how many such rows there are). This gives -5.49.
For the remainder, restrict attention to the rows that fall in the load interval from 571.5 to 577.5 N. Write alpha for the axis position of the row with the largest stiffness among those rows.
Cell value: 576 N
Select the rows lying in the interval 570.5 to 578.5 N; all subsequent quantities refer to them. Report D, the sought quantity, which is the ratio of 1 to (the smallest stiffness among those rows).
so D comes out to 0.0072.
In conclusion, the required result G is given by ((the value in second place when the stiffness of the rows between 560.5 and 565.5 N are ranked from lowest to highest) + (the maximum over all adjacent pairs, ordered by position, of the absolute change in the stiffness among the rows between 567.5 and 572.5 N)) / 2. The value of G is 108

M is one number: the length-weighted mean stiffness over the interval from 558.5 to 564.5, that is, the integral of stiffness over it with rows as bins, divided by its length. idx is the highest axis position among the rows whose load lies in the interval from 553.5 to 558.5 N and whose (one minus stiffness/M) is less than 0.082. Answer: 558 N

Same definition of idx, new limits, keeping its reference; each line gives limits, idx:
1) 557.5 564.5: 564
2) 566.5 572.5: 569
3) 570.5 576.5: 576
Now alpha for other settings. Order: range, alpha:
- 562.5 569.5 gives 563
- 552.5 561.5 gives 555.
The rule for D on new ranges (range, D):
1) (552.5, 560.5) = 0.0054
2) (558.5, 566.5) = 0.0057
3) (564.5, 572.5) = 0.0072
